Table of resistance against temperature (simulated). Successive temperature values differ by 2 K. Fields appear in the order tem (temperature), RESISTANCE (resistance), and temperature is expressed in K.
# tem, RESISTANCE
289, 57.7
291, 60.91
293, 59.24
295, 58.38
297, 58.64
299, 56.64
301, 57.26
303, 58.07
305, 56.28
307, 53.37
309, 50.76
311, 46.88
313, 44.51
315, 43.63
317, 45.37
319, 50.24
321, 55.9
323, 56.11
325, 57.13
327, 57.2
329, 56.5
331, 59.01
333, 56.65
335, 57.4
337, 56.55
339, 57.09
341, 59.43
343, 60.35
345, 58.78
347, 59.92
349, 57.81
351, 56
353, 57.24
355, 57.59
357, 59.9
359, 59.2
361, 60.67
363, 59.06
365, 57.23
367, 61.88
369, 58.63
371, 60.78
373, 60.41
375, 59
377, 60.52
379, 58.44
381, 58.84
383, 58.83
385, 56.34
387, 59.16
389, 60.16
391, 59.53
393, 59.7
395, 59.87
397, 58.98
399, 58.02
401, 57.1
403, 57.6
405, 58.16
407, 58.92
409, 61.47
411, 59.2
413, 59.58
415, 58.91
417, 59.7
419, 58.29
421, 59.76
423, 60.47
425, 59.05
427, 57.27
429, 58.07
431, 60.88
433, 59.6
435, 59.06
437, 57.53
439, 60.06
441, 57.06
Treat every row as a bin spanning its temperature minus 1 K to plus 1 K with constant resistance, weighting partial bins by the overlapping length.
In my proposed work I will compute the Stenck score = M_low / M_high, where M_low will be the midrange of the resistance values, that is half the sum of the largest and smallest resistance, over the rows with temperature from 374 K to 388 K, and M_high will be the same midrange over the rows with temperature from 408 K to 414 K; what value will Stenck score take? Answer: 0.97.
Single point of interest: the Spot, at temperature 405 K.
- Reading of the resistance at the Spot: 58.16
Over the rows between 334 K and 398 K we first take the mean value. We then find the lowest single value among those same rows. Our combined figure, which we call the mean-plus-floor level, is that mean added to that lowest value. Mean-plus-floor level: 114.9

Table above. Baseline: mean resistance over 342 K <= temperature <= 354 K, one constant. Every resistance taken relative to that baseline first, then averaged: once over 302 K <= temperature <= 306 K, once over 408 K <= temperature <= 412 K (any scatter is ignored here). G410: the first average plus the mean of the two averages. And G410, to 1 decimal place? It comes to -0.8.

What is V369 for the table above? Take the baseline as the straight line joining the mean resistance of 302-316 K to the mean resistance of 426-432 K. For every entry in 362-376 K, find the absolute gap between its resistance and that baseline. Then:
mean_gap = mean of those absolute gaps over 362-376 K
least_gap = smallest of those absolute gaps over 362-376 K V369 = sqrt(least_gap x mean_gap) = 3.8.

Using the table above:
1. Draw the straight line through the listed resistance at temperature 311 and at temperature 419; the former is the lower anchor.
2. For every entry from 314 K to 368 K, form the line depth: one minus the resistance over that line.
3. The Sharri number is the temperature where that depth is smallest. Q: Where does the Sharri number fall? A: 331 K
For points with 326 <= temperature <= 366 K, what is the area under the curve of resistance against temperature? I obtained 2327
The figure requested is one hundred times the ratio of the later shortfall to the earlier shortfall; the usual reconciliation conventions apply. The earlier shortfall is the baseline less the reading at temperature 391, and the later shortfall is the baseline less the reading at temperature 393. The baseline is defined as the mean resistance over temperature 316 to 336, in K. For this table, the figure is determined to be 104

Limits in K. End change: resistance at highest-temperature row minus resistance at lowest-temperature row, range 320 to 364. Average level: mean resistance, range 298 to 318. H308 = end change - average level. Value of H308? -48.1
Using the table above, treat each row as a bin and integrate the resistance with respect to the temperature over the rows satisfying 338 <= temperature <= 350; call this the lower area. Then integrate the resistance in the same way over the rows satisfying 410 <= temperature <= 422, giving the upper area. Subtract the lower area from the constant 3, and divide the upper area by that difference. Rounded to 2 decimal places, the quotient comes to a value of -1.01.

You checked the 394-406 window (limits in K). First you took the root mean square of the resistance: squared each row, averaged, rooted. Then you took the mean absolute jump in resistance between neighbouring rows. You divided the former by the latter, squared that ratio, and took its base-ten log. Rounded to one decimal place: 3.8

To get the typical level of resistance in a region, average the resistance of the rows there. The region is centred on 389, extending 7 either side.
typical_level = 59.1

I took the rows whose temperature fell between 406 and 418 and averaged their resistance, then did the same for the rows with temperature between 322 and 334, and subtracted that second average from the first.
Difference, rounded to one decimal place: 2.5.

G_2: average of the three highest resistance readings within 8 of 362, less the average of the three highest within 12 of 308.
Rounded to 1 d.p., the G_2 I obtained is 2.8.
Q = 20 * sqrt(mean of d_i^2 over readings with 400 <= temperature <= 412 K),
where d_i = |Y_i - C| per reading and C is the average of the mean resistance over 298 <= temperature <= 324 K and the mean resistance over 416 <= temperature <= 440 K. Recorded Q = 70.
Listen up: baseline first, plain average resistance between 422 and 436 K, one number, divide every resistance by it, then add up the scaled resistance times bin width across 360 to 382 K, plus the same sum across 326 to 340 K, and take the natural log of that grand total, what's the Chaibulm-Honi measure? 3.6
